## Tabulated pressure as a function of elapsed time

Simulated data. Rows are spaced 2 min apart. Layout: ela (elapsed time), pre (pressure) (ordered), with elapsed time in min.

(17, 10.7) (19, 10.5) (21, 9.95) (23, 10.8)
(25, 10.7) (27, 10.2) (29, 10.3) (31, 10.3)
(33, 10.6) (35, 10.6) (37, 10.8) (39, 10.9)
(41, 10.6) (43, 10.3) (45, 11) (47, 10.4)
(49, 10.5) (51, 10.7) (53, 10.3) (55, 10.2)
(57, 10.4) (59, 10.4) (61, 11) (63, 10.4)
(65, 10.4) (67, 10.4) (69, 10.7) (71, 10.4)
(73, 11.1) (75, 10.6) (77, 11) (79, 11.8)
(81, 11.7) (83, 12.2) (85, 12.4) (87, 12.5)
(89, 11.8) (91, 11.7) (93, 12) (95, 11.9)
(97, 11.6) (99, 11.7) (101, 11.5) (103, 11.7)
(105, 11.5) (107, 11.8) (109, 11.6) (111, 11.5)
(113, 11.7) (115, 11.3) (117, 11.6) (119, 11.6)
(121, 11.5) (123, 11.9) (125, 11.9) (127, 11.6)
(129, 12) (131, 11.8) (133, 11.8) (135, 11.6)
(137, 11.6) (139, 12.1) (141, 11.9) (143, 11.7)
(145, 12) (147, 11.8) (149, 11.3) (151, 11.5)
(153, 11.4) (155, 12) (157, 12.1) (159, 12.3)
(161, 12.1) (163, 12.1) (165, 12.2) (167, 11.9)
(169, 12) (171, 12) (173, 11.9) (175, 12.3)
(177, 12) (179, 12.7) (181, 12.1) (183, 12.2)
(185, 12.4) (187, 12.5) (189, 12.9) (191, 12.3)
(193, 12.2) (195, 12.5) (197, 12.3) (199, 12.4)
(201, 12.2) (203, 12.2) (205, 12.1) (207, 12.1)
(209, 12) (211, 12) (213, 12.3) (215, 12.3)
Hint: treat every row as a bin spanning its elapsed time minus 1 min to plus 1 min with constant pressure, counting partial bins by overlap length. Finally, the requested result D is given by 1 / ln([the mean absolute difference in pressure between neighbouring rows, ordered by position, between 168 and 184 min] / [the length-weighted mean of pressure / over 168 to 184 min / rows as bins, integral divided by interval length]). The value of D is -0.27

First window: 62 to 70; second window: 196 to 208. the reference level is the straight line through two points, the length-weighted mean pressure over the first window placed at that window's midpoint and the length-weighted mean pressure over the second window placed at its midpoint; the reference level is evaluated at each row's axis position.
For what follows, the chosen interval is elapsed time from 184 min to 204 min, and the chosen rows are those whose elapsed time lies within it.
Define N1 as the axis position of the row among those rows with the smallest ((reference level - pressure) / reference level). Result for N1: 189 min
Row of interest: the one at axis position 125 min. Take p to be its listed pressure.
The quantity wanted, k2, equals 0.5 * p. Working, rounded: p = 11.9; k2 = 5.95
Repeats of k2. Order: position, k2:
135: 5.80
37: 5.40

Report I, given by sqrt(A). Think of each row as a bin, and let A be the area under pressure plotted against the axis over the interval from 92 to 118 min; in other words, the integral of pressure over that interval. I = 17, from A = 303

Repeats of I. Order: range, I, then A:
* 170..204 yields 20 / 418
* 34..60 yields 17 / 274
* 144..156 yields 12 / 140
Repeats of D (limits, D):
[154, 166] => -0.22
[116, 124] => -0.24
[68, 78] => -0.32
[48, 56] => -0.26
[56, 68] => -0.26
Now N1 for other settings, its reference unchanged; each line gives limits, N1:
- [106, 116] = 107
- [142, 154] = 145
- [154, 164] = 159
